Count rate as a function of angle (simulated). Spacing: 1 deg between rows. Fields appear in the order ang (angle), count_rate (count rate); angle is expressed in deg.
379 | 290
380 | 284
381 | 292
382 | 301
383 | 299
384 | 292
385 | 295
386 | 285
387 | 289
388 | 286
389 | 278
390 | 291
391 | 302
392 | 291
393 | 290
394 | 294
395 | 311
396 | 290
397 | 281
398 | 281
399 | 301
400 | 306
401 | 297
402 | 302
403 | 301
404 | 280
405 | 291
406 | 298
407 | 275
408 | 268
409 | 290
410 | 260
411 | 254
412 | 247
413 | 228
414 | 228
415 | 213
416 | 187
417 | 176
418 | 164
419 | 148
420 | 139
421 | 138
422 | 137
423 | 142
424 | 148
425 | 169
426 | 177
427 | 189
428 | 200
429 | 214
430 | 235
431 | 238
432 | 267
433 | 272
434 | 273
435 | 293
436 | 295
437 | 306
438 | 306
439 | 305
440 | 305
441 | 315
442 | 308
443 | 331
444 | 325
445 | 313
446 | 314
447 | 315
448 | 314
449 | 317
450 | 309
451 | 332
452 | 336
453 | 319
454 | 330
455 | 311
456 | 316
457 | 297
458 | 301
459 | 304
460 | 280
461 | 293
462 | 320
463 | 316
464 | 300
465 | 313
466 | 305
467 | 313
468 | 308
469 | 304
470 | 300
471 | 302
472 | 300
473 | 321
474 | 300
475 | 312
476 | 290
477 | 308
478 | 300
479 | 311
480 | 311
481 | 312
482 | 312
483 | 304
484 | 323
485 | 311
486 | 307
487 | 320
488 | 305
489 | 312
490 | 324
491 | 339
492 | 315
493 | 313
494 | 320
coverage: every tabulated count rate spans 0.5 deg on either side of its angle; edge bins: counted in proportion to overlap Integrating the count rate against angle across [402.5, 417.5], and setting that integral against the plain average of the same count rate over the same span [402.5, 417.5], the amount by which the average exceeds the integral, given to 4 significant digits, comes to -3543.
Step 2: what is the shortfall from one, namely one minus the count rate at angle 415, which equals -212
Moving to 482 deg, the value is -311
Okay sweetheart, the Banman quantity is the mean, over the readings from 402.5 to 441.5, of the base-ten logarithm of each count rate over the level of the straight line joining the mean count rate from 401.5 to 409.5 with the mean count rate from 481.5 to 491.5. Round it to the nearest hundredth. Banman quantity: -0.11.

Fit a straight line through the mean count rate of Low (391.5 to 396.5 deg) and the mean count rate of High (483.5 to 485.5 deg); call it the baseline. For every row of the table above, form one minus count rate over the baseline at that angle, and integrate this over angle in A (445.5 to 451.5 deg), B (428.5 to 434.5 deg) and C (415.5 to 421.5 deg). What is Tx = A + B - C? -1.9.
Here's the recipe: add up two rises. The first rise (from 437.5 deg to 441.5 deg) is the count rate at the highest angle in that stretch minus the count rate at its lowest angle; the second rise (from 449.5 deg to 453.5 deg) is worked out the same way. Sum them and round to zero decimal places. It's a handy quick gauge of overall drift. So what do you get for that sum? 19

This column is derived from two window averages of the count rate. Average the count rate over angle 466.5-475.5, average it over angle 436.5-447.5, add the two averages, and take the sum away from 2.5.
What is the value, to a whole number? -617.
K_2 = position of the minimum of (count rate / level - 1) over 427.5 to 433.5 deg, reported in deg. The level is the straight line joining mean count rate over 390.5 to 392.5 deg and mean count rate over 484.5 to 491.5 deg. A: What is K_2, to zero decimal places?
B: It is 428 deg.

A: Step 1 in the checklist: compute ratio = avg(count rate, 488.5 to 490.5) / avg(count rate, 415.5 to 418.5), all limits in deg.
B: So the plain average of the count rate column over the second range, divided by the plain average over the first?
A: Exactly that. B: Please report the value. 1.81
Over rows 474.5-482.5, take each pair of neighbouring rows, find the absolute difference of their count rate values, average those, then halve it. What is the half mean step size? 4.3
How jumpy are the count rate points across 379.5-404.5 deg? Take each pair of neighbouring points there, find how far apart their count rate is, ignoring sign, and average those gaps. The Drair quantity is 8.4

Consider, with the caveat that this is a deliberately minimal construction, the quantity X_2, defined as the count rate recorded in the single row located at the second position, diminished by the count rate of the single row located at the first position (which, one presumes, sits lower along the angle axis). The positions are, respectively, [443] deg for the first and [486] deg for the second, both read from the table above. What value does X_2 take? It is -24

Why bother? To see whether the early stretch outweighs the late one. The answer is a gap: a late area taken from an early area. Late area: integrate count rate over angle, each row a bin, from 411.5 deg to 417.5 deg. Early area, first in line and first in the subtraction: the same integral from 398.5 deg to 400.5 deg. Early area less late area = -672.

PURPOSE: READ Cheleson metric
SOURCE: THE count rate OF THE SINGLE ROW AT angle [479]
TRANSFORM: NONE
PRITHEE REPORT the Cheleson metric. 311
